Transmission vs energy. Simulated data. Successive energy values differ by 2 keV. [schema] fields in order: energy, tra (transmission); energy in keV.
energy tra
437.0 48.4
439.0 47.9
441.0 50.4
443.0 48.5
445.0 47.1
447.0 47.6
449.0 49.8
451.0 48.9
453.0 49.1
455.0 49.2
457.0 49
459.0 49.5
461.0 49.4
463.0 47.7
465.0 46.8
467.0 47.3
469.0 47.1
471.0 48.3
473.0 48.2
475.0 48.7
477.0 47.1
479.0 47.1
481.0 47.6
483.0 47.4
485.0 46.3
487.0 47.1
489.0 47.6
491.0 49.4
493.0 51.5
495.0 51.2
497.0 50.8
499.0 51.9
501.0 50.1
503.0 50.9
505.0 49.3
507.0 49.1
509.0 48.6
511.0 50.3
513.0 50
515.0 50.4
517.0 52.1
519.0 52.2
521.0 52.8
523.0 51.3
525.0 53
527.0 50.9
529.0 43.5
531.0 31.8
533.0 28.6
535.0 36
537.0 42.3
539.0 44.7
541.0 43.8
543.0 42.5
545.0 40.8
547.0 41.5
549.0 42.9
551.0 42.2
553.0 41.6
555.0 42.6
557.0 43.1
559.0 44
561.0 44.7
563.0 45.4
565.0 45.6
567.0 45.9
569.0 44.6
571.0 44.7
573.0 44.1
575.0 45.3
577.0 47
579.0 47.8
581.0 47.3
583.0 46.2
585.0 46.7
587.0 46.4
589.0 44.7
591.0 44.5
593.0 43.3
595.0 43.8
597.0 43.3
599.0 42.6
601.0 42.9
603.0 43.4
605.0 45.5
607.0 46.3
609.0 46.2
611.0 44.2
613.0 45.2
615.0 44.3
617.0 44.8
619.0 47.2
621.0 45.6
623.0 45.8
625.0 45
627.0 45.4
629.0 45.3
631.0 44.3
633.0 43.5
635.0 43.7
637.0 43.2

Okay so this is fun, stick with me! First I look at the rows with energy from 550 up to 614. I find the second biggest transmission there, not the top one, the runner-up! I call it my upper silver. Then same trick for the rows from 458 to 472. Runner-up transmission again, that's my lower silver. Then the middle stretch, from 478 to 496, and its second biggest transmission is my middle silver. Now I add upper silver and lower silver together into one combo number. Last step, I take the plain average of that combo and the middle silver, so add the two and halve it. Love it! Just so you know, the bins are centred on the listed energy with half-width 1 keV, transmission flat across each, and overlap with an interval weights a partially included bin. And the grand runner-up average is 74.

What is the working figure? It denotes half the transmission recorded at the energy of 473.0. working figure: 24.1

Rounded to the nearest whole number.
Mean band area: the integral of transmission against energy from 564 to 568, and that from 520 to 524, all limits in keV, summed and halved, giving 196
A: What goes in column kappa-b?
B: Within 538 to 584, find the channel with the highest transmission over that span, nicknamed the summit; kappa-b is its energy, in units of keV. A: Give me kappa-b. 579.0 keV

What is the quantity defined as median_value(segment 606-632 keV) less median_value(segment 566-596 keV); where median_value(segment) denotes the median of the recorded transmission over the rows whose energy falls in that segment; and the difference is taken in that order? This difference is 0.0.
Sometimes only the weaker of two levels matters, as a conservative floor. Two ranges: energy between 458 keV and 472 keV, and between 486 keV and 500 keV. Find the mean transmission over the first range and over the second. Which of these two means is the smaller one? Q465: 48.0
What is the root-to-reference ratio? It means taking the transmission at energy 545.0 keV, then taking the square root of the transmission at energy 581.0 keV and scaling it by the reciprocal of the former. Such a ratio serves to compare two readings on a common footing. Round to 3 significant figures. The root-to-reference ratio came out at 0.169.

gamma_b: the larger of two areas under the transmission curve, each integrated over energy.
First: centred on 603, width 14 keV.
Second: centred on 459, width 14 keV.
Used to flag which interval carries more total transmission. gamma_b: 681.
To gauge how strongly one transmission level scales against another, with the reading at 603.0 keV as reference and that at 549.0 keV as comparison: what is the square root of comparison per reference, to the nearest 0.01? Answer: 0.99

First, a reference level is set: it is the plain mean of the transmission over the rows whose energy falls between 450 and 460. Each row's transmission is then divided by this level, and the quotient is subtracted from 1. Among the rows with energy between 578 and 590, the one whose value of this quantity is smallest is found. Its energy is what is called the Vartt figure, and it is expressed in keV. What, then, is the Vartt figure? 579.0 keV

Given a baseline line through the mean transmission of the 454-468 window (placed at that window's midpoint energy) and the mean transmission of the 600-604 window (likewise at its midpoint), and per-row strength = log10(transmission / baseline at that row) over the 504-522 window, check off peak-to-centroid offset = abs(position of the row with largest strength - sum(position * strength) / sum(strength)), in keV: 6.1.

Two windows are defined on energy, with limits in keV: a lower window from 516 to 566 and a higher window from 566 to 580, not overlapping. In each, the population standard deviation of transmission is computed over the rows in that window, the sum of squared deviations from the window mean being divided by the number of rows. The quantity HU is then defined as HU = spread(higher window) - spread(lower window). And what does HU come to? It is -4.7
